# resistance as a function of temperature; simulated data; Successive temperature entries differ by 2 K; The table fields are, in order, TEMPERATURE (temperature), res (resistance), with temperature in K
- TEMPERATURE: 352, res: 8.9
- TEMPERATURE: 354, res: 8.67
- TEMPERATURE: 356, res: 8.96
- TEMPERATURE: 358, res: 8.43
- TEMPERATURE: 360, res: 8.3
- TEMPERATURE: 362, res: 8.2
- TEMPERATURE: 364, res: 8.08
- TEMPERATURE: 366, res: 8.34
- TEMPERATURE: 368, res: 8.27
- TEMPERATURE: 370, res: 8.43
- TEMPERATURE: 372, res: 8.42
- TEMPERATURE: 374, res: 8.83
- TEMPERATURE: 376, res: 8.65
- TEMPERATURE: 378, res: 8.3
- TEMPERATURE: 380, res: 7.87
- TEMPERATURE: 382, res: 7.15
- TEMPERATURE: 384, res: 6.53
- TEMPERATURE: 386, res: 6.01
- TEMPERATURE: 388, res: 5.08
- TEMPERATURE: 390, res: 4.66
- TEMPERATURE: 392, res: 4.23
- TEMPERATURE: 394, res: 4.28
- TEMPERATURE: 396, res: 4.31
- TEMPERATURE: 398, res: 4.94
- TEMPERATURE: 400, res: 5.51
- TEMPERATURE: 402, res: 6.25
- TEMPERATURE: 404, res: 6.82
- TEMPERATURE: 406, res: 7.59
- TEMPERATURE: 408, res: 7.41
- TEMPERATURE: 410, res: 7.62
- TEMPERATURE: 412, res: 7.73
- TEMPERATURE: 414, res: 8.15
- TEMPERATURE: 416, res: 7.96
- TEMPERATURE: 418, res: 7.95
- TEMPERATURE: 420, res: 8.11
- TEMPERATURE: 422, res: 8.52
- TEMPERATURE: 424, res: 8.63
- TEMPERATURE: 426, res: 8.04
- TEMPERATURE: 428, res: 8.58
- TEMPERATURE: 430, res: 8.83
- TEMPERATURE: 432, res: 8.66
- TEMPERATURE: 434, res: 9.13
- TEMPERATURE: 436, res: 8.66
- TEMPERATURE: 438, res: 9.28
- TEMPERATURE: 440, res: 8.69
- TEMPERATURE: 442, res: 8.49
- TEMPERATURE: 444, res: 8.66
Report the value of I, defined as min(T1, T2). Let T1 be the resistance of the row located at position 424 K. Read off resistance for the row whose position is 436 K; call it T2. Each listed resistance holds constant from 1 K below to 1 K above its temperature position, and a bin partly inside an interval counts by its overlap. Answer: 8.6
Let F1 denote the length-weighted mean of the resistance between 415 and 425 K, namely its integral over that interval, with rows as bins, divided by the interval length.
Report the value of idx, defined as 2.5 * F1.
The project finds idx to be 20.6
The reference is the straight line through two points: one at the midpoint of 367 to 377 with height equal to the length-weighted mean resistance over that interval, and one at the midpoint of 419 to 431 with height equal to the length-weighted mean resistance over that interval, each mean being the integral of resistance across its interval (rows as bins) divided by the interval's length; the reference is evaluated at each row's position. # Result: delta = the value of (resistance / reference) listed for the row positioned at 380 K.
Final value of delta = 0.92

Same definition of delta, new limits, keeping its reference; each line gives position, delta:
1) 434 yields 1.08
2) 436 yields 1.03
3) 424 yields 1.02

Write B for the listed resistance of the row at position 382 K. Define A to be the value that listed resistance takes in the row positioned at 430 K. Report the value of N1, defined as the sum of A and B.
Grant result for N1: 16.0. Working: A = 8.83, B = 7.15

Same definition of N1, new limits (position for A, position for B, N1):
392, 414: 12.4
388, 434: 14.2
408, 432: 16.1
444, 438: 17.9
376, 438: 17.9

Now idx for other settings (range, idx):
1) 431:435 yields 22.2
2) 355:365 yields 21.0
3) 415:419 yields 19.9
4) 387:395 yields 11.4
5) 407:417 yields 19.4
